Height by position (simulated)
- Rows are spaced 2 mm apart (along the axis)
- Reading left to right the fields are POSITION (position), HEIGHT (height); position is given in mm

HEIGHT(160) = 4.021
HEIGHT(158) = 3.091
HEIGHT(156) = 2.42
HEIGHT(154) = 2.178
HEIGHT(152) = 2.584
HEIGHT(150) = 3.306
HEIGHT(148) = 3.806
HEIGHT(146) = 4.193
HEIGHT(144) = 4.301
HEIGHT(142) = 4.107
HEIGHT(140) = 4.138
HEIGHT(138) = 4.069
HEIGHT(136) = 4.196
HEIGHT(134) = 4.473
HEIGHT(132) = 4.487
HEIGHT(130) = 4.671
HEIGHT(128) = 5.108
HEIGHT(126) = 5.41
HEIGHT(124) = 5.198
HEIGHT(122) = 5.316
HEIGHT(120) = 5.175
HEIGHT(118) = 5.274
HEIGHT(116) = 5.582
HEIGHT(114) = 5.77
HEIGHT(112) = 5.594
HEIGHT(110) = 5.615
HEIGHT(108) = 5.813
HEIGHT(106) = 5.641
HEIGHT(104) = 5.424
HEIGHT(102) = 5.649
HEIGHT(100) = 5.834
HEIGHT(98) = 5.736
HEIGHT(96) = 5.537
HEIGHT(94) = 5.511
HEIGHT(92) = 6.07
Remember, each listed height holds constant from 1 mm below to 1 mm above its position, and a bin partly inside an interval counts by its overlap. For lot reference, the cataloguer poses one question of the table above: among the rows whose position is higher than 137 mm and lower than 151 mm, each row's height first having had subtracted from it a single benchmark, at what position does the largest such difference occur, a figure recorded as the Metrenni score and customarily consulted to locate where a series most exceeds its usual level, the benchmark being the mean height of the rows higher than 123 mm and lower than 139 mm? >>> 144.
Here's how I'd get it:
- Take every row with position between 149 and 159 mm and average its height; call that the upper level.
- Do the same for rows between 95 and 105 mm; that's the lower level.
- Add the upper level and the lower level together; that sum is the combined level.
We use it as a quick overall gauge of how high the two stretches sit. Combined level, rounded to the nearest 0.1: 8.4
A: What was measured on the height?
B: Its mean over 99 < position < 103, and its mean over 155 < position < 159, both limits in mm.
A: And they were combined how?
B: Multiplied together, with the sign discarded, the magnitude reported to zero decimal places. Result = 16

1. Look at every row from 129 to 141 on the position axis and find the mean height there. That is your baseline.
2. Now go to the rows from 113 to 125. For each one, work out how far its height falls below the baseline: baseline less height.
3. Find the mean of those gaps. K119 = -1.05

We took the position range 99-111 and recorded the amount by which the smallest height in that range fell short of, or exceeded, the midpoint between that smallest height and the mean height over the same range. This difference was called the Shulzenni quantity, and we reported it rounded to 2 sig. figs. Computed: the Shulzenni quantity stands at -0.12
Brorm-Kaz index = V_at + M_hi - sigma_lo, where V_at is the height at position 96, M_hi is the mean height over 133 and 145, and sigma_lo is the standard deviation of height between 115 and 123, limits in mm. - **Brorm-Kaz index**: 9.6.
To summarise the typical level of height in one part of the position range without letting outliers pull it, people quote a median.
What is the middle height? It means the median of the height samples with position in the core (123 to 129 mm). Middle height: 5.2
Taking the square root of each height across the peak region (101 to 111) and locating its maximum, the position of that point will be 108 mm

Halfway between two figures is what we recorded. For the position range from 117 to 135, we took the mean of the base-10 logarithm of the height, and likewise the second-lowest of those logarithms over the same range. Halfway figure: 0.68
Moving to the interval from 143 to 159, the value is 0.44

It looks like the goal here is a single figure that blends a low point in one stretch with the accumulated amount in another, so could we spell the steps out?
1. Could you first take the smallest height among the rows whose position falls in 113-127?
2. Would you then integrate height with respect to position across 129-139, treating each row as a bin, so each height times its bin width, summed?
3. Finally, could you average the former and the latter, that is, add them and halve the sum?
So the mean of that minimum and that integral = 24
